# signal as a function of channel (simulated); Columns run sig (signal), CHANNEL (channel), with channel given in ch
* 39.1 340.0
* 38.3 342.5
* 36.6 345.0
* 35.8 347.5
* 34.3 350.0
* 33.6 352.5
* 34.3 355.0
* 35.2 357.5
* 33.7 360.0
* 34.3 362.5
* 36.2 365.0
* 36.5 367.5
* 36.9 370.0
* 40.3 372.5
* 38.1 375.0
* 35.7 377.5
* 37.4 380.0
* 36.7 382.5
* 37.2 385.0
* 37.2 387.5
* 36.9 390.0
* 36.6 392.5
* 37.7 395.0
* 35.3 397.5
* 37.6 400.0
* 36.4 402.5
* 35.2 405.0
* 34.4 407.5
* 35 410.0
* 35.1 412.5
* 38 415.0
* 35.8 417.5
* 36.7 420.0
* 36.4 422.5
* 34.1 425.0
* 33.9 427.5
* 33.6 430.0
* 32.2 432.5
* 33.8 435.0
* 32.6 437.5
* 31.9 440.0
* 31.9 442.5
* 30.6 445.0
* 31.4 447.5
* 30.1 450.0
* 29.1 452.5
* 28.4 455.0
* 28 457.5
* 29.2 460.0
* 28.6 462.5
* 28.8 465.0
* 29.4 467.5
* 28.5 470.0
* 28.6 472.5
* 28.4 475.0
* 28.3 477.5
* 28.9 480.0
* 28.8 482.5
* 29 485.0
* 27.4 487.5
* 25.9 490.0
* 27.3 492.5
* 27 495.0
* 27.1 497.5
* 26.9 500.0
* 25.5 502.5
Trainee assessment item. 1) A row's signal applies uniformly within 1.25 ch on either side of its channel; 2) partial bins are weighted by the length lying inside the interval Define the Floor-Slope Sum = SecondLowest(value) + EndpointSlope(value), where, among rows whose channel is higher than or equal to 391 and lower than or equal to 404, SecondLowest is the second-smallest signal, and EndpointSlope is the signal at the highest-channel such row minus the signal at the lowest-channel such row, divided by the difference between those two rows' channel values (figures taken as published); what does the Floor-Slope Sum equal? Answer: 36.4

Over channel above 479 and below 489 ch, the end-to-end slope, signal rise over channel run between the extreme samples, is -0.20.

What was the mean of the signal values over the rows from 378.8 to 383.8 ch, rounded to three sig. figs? 37.0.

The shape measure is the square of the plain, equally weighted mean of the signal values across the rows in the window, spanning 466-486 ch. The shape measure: 826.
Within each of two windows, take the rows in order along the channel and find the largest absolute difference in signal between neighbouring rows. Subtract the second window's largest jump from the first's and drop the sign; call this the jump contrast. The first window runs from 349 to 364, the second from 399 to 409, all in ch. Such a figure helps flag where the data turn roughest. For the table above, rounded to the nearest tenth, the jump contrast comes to 0.3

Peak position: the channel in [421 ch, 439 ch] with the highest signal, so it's 422.5 ch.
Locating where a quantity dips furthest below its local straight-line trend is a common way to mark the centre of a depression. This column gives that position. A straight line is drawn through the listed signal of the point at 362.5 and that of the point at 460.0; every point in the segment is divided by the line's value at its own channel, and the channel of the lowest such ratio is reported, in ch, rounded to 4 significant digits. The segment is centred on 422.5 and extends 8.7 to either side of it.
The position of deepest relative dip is 430.0 ch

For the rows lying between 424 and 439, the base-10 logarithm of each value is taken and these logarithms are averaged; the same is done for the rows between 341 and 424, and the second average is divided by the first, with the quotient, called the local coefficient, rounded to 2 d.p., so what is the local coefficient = 1.02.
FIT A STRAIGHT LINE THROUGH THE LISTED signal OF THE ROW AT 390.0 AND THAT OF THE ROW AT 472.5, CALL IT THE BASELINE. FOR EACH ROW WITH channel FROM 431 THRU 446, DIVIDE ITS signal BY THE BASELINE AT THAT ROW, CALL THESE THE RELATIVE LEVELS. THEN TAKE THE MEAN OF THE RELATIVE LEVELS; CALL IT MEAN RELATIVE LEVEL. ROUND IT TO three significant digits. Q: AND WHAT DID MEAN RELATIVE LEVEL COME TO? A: 1.01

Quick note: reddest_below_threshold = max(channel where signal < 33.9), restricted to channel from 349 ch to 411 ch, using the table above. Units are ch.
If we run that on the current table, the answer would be 360.0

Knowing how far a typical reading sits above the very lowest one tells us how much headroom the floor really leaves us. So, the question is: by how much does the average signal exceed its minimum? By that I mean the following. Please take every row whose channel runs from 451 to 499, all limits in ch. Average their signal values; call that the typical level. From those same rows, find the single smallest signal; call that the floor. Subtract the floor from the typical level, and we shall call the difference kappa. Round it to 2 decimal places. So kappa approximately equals 2.35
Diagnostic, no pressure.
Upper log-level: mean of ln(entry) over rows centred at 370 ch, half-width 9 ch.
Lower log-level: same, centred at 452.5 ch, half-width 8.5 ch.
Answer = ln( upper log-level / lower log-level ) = 0.063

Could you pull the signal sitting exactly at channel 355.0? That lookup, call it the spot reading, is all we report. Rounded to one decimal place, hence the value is 34.3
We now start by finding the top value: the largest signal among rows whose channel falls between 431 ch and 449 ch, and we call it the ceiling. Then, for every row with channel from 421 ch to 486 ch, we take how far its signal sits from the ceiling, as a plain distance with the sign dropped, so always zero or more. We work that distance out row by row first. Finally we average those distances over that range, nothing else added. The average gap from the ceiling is 3.5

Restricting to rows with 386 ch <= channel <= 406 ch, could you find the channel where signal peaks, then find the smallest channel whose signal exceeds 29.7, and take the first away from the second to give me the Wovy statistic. -7.5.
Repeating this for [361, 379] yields -10.0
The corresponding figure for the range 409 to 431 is -5.0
